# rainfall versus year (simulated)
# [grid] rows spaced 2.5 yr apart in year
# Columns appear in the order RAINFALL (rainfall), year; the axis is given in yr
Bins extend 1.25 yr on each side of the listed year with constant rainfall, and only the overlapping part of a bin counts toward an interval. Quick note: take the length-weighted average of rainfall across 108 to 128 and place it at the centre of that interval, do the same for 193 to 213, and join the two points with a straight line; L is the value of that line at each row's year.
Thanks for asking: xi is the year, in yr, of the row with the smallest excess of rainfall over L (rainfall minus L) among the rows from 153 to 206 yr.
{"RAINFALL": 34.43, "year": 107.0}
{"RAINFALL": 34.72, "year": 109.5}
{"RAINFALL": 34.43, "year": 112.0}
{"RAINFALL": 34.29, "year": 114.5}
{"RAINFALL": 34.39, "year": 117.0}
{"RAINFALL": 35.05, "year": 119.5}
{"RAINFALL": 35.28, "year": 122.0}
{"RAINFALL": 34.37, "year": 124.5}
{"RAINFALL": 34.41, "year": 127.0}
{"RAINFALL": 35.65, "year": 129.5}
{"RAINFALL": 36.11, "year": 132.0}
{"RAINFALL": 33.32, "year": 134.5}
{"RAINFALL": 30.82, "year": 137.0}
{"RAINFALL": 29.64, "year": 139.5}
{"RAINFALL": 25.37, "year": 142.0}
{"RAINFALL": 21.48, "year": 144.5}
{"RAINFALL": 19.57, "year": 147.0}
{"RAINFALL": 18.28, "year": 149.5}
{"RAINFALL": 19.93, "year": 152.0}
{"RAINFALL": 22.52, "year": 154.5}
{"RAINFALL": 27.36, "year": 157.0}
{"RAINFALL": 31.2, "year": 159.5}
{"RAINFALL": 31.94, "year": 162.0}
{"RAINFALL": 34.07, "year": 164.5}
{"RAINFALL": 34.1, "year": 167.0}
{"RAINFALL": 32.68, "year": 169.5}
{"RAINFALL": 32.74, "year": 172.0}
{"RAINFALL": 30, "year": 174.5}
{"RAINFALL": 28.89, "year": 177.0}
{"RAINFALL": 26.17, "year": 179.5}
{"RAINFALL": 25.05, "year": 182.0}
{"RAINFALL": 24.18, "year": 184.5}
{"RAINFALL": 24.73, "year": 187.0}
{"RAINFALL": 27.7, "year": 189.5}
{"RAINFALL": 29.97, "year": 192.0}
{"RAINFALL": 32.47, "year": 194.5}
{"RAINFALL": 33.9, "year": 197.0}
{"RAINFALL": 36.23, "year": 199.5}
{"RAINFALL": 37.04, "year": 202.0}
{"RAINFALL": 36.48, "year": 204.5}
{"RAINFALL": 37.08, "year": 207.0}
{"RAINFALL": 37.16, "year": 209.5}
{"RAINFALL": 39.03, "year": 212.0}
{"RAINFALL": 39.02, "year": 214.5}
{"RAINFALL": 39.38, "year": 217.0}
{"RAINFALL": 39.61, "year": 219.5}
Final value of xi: 154.5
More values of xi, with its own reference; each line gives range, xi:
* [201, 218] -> 204.5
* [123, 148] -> 147.0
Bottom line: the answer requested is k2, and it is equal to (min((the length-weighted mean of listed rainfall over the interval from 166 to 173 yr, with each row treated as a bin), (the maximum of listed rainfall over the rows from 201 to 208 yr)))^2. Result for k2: 1099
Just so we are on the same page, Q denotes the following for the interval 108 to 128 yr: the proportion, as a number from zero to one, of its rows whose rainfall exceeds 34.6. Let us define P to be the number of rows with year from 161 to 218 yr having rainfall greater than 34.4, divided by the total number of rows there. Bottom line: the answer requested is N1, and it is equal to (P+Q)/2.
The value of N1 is 0.36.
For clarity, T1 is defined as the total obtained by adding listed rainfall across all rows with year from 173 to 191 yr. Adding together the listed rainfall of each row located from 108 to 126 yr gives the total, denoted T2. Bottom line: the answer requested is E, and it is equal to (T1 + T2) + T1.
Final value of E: 616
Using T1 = 187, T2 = 243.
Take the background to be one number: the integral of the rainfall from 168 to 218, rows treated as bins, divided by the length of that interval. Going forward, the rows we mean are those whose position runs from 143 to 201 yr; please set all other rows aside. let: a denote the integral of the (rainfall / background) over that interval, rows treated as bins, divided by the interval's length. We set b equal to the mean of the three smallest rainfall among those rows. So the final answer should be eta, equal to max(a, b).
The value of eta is 19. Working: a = 0.86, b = 19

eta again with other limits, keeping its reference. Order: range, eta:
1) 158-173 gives 32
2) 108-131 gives 34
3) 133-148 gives 22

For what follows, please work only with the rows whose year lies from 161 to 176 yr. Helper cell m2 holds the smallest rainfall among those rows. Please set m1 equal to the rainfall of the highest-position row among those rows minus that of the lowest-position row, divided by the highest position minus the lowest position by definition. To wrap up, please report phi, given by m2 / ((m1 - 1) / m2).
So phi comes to -779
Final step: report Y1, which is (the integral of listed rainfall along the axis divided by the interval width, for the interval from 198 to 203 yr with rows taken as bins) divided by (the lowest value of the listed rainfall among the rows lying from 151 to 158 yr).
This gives 1.83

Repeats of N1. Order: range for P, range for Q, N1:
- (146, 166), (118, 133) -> 0.33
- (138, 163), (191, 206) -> 0.25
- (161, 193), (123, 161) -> 0.07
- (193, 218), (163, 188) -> 0.40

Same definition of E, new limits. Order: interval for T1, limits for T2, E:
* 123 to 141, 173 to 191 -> 655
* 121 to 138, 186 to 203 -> 702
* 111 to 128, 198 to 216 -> 746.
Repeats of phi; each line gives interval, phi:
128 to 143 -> -353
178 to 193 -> -840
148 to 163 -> 3601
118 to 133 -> -1291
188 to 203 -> -3035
